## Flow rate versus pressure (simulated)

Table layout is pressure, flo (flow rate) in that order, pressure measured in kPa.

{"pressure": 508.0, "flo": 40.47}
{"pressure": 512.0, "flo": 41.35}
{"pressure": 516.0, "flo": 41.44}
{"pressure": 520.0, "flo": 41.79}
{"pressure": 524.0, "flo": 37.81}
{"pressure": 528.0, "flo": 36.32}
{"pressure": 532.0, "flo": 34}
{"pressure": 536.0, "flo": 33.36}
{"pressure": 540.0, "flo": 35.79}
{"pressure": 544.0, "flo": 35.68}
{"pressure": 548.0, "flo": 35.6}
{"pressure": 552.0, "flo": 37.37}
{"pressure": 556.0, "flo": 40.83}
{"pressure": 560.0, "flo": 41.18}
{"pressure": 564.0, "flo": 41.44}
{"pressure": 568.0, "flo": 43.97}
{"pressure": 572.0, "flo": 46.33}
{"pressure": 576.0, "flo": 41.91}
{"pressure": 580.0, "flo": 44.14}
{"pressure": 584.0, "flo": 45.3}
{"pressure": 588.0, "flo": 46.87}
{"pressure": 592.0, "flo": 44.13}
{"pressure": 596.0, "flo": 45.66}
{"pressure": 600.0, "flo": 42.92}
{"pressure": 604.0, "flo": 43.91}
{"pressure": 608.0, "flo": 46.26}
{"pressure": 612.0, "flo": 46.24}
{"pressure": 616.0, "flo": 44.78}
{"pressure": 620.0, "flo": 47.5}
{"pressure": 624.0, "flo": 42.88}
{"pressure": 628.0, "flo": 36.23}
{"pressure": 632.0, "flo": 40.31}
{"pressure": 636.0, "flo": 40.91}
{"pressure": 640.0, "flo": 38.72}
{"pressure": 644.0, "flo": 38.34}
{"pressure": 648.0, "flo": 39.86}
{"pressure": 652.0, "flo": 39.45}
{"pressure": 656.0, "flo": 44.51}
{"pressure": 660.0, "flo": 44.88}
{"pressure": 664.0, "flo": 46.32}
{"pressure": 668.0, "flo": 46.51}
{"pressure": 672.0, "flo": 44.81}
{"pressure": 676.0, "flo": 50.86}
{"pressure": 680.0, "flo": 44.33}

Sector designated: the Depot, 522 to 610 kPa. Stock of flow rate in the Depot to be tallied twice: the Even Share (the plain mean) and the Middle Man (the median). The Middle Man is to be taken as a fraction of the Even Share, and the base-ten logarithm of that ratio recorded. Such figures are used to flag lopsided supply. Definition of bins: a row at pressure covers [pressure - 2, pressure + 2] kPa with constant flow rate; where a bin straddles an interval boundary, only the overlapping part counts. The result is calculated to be 0.008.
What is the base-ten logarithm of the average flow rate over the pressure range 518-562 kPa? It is 1.57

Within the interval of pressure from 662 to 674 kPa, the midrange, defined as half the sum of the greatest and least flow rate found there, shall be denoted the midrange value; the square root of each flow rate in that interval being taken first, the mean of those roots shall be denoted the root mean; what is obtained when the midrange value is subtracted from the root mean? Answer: -39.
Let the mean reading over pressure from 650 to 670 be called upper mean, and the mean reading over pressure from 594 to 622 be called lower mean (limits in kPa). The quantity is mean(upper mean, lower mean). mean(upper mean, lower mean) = 44.8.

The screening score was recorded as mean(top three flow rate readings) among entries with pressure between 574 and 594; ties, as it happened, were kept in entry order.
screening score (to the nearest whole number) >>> 45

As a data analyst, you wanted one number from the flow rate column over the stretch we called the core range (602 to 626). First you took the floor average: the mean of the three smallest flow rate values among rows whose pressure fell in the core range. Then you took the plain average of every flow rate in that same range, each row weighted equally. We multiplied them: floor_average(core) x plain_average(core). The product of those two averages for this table 1985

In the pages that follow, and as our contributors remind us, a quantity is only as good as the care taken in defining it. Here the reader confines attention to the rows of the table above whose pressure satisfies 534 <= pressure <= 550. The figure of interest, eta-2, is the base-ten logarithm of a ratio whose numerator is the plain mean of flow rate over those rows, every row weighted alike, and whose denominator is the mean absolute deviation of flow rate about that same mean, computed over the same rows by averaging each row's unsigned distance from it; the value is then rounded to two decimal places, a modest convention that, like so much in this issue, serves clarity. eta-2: 1.60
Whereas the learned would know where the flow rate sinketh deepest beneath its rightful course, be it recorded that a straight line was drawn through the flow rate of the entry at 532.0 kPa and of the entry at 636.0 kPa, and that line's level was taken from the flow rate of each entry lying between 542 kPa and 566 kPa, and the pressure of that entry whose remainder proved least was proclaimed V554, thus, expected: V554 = 548.0 kPa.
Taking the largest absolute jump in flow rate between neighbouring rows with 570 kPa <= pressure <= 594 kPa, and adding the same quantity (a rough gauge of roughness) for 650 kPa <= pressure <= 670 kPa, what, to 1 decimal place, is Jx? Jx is 9.5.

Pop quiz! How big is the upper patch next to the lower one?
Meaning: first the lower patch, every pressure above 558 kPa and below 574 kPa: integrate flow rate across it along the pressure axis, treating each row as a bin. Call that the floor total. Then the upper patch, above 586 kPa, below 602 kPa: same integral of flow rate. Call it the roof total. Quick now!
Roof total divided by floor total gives 1.04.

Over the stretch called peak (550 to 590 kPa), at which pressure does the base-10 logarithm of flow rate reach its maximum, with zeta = 588.0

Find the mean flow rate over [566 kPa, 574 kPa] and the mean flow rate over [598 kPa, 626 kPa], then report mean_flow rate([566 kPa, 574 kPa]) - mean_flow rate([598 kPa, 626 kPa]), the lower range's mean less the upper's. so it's 0.2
